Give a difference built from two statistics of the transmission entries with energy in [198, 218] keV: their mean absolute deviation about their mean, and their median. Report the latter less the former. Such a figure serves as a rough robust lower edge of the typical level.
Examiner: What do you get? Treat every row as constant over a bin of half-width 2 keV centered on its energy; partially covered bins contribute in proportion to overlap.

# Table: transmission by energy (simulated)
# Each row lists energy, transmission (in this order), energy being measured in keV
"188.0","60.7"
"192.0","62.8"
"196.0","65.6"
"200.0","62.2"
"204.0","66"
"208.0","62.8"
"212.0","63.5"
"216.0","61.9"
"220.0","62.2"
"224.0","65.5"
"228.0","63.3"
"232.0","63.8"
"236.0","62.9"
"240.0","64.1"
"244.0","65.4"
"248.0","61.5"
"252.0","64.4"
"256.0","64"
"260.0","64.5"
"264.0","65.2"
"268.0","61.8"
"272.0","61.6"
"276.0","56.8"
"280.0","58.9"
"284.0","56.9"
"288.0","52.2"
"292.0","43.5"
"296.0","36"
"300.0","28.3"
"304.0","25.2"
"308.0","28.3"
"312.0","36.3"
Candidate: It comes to 61.6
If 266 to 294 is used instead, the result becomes 52.3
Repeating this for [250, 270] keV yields 63.5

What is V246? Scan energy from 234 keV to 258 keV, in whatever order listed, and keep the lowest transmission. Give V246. 61.5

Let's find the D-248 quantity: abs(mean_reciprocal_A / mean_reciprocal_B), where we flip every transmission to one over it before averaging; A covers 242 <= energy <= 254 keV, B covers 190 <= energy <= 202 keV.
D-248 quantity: 1.00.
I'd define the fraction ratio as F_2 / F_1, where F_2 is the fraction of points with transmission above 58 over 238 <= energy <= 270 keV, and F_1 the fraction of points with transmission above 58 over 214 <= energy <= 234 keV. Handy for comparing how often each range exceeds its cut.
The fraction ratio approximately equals 1.0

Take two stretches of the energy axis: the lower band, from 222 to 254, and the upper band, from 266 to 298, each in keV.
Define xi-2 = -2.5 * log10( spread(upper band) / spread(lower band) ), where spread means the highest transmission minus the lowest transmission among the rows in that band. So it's -2.0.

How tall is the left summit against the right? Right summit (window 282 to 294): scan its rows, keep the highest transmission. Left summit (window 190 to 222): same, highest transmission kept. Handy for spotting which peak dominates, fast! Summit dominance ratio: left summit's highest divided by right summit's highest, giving 1.16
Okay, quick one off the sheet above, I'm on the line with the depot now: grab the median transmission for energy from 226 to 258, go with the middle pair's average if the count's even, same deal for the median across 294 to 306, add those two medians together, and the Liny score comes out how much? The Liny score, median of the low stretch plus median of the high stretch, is 92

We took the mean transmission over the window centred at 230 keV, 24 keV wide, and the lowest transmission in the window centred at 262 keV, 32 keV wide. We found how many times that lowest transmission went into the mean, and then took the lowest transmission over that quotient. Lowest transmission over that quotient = 51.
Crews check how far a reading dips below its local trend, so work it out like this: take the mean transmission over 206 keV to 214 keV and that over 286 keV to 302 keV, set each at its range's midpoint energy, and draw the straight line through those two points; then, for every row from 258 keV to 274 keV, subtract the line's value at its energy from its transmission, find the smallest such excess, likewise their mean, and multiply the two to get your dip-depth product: 228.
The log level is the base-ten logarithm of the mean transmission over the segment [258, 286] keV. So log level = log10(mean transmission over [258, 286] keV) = 1.78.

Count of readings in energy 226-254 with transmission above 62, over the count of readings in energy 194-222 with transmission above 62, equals 1.0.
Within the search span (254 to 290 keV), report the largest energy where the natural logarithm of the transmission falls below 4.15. 288.0 keV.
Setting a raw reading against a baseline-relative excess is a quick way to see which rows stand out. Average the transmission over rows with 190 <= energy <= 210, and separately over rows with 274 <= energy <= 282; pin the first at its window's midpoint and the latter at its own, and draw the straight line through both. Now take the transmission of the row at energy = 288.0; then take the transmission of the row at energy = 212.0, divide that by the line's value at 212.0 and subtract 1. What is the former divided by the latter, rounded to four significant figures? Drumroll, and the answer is 6000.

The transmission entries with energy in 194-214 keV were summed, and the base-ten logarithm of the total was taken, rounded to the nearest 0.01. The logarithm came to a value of 2.51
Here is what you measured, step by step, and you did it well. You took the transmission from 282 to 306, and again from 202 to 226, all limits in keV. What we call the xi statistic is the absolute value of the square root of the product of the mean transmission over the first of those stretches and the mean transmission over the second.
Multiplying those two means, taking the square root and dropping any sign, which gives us 51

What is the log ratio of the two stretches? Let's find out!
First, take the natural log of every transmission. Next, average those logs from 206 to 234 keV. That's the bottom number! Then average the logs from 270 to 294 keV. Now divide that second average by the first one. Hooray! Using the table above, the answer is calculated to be 0.965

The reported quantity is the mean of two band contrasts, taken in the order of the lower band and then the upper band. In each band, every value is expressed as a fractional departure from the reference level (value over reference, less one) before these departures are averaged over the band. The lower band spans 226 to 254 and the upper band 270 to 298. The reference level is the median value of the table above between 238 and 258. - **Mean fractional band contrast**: -0.10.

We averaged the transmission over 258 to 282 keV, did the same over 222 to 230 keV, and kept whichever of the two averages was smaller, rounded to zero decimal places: 61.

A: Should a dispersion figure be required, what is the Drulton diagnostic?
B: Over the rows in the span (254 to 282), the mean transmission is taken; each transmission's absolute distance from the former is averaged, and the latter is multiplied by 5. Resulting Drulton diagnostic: 12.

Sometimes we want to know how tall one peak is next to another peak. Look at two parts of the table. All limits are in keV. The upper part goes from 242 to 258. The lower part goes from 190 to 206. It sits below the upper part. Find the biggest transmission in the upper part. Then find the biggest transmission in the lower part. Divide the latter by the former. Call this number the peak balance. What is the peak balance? 1.009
